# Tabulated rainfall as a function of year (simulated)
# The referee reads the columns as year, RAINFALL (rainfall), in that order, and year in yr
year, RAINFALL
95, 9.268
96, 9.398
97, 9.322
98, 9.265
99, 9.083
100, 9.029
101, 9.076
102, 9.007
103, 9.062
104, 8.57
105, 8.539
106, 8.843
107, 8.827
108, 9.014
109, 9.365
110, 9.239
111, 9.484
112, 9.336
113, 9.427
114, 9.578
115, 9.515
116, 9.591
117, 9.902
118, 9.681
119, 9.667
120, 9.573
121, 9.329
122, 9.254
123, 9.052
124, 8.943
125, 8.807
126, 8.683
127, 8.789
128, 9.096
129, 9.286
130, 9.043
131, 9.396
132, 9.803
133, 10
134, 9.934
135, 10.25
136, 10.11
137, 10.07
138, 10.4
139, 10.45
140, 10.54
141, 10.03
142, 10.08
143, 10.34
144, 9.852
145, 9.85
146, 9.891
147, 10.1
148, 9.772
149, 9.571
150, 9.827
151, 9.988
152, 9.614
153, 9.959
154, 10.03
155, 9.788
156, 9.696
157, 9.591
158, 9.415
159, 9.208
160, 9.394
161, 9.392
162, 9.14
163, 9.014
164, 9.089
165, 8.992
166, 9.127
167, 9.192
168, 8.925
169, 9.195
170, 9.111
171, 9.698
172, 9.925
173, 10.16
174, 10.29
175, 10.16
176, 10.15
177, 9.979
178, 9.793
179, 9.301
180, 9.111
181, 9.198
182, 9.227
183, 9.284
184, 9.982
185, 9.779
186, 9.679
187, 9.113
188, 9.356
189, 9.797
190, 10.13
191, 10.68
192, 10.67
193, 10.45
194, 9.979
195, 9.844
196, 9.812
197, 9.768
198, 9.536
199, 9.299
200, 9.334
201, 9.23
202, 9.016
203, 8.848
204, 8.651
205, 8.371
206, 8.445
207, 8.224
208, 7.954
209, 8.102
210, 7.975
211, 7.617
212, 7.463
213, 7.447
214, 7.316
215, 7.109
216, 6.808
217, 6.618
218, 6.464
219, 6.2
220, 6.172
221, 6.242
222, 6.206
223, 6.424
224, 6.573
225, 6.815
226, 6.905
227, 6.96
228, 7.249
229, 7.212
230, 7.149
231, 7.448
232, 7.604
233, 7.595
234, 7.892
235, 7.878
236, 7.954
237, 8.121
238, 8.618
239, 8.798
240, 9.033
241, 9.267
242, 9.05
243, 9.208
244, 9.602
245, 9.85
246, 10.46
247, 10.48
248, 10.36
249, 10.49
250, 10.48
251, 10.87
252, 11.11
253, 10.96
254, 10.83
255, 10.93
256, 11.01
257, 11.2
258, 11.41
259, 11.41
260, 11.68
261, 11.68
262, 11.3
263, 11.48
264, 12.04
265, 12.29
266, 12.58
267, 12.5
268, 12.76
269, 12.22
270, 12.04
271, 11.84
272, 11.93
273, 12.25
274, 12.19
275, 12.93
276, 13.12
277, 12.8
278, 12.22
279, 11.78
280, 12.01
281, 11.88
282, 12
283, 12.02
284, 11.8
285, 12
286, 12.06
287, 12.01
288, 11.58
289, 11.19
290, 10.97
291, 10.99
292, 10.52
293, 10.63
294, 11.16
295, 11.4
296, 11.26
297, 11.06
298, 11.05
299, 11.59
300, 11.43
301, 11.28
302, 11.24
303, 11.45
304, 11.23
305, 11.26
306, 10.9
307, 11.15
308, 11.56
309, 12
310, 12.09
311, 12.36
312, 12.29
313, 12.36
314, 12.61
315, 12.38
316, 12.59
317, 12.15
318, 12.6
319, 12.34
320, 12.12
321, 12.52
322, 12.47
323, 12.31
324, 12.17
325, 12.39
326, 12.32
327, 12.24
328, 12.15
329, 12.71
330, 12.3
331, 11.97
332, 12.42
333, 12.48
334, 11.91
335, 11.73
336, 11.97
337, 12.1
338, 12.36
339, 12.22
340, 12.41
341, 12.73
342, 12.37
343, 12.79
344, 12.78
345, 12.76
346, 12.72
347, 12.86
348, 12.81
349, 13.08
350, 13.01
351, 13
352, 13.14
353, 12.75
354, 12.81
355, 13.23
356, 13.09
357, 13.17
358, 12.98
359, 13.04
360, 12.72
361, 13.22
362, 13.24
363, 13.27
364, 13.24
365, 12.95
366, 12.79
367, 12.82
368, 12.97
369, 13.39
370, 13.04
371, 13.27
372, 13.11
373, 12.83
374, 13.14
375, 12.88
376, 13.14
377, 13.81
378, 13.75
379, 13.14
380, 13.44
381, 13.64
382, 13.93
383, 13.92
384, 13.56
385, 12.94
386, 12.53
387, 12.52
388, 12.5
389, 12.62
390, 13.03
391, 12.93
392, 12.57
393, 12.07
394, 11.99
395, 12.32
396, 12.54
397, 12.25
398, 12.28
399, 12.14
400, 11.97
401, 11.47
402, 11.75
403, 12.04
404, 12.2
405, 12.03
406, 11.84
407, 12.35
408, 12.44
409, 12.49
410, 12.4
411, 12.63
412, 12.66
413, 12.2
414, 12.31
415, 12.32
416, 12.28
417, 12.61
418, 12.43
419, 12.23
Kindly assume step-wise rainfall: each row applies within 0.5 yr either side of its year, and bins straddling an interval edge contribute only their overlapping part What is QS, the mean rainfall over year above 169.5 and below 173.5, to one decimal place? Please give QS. 9.7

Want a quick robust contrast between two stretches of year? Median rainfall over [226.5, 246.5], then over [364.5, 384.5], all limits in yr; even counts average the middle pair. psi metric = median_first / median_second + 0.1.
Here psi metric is 0.71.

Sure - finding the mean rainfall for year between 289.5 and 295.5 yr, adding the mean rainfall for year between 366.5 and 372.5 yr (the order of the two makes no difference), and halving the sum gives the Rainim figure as 12.0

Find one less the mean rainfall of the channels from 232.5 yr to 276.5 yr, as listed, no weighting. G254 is -10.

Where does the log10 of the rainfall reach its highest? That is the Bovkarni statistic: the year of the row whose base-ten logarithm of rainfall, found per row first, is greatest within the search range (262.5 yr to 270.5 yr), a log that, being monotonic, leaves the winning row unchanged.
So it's 268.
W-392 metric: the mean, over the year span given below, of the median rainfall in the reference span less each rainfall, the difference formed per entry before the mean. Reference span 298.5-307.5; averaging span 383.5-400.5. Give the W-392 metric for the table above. -1.26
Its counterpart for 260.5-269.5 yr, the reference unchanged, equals -0.83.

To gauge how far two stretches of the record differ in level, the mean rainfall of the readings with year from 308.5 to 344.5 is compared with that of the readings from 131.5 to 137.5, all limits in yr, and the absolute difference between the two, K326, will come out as 2.3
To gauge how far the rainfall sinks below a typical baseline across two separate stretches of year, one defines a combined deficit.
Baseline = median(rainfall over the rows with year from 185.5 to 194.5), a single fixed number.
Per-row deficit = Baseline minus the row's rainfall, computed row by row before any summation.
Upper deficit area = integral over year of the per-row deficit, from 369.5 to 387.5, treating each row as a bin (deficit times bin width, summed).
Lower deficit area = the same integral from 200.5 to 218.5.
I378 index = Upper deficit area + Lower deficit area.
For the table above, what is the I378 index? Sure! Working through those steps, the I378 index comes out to -21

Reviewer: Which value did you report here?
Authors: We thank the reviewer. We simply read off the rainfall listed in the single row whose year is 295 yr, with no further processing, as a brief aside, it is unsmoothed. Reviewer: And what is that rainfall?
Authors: 11.4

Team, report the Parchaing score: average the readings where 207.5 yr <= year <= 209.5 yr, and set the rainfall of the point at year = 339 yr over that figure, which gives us 1.52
